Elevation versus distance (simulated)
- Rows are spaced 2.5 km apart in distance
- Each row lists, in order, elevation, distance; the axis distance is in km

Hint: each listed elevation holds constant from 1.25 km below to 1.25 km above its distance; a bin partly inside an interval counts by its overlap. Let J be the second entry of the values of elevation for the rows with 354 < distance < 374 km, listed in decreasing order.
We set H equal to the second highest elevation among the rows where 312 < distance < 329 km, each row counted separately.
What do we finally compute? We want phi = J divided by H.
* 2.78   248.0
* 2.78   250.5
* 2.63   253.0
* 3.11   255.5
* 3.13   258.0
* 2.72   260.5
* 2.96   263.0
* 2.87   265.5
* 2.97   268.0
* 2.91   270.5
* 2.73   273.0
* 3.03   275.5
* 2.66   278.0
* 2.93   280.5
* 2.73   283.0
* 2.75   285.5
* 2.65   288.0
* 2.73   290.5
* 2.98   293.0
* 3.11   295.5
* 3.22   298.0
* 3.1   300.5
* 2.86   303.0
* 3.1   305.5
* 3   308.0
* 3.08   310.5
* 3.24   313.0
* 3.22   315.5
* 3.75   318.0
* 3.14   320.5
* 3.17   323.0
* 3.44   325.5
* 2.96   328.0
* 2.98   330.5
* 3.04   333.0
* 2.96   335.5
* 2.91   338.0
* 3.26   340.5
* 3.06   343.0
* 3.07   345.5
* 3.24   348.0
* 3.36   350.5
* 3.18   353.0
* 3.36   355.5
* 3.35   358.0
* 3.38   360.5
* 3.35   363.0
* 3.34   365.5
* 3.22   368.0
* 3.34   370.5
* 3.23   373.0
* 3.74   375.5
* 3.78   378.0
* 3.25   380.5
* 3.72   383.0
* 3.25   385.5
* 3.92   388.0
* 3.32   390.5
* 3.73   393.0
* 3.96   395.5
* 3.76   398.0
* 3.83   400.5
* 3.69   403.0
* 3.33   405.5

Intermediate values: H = 3.44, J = 3.36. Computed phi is 0.98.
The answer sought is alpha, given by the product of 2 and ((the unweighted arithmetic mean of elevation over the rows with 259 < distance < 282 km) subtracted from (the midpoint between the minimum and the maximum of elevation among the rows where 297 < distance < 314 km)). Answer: 0.37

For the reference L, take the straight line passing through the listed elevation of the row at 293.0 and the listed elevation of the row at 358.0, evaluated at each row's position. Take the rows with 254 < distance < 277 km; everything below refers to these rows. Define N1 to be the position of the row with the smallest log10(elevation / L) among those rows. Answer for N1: 273.0 km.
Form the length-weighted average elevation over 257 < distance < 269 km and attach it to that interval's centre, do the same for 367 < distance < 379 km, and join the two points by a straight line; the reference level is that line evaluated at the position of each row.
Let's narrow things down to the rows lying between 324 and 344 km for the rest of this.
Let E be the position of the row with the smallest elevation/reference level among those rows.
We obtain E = 338.0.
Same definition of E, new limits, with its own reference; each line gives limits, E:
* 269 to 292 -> 288.0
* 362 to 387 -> 385.5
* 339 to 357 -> 345.5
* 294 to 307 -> 303.0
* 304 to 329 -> 328.0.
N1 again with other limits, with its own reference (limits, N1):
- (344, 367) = 345.5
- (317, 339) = 338.0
